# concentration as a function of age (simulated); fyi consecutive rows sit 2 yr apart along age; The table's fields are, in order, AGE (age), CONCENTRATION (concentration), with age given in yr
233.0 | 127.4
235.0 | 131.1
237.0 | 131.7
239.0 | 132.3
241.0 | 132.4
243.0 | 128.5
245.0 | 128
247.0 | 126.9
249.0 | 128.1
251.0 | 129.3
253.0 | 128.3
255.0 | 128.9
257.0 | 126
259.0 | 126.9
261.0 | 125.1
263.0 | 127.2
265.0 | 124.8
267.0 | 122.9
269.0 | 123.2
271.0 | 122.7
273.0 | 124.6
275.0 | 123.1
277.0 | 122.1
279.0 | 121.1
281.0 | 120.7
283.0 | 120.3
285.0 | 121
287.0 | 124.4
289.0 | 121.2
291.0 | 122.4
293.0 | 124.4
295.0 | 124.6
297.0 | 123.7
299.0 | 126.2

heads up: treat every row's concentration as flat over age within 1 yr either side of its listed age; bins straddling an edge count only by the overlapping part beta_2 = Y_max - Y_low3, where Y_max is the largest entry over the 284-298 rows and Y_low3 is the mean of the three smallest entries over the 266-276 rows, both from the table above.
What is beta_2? 1.7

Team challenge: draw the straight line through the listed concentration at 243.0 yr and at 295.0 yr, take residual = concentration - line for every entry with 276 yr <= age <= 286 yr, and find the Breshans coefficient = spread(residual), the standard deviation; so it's 0.5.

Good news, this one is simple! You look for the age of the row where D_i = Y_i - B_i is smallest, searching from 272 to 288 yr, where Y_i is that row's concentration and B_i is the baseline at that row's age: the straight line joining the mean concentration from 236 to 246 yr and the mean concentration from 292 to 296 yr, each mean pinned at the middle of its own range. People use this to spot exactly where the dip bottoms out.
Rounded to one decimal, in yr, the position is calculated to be 283.0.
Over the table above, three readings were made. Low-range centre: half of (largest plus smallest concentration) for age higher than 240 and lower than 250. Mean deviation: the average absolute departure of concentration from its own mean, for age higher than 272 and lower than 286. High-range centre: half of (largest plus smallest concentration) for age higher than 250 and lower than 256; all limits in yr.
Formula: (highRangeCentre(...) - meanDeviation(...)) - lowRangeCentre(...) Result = -2.1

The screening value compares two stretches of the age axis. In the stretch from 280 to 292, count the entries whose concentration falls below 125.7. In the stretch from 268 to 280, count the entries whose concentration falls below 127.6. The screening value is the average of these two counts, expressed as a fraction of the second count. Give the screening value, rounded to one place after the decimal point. 1.0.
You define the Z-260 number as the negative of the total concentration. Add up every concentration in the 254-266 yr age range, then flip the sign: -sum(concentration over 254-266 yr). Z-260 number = -759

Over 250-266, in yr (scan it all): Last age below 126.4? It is 265.0 yr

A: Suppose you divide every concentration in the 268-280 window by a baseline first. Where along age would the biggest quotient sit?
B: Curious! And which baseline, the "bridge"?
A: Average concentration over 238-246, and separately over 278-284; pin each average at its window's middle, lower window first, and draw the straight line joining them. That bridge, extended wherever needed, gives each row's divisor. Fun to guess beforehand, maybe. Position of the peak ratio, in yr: 273.0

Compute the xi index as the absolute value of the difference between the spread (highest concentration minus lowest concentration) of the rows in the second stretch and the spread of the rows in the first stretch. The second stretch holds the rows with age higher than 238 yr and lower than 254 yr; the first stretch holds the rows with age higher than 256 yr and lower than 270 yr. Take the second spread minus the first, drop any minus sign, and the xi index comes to 1.2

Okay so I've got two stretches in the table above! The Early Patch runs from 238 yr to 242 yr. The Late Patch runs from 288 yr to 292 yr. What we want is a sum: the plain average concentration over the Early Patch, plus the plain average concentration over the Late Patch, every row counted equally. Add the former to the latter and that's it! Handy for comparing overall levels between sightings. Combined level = 254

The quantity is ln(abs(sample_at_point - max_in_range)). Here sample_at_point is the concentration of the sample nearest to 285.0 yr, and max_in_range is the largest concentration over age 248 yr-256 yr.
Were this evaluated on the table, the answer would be 2.1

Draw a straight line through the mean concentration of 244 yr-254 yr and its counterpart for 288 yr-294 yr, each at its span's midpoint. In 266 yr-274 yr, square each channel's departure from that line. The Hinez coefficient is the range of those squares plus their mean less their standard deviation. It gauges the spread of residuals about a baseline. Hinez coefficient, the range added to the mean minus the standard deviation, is 10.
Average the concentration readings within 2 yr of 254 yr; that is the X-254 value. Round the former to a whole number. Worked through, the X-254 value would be 129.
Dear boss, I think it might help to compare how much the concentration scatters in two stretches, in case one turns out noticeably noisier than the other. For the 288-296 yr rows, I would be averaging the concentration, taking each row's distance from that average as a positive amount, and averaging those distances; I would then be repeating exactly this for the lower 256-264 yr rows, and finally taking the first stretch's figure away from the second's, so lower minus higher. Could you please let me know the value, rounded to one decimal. -0.6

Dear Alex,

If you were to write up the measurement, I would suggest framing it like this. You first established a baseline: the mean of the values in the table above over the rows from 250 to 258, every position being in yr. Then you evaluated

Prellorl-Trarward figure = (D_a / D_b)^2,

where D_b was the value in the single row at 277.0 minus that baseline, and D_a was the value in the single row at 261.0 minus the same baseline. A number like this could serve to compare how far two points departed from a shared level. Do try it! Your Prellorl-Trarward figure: 0.25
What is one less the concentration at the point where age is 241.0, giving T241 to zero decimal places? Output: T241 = -131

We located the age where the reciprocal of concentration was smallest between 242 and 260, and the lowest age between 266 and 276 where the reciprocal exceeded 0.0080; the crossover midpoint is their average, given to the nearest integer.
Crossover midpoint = 259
